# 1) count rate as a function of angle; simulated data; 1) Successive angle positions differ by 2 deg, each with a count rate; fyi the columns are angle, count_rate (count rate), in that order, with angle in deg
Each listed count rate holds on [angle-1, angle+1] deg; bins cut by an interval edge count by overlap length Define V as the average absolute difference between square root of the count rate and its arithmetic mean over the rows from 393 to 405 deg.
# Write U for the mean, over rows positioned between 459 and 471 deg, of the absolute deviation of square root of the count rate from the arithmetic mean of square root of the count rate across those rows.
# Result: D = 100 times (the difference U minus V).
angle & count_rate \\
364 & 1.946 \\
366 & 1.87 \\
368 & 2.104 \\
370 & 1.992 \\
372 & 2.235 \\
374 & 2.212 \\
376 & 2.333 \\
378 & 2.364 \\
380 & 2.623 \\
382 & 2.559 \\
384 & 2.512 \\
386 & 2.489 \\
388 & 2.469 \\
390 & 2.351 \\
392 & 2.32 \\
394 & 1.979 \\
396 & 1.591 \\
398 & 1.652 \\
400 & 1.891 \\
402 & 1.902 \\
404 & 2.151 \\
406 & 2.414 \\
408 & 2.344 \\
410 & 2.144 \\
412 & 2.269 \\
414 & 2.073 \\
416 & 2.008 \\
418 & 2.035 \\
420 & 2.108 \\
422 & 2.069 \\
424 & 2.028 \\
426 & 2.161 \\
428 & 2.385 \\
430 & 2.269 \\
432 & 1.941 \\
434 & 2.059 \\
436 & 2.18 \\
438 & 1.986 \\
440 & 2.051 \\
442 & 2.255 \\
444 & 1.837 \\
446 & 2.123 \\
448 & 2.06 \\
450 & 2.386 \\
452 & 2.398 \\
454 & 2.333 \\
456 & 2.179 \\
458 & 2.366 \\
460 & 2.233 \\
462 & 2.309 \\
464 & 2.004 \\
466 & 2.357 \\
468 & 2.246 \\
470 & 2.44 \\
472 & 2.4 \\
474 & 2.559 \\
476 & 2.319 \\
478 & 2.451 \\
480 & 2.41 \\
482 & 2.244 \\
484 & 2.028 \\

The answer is -2.5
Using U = 0.035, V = 0.059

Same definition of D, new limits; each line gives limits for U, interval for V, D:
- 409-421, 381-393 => -0.1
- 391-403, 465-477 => 4.0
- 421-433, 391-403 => -2.1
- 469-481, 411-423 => -0.4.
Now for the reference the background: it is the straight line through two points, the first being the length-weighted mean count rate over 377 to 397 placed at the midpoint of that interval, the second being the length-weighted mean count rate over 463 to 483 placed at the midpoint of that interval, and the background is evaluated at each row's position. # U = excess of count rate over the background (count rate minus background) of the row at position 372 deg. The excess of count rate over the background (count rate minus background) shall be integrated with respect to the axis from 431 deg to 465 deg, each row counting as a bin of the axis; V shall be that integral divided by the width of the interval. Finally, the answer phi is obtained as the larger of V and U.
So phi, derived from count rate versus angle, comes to -0.09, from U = -0.09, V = -0.18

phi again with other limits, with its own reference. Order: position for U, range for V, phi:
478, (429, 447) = 0.11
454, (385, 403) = -0.01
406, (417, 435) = 0.08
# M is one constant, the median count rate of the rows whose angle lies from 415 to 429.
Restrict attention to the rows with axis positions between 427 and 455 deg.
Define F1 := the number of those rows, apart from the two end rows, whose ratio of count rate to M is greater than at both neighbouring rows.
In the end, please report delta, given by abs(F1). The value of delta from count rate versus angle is 4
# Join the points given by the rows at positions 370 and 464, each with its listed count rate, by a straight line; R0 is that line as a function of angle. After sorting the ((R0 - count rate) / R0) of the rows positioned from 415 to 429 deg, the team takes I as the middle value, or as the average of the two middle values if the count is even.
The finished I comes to -0.04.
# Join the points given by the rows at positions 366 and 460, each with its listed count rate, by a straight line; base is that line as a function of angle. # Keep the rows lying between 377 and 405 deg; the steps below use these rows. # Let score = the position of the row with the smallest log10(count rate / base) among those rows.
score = 396 deg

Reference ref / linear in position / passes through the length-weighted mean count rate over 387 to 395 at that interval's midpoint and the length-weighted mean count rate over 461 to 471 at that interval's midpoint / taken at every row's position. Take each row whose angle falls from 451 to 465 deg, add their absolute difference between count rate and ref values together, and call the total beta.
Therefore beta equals 0.72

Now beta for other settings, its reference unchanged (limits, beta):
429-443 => 1.18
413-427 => 1.45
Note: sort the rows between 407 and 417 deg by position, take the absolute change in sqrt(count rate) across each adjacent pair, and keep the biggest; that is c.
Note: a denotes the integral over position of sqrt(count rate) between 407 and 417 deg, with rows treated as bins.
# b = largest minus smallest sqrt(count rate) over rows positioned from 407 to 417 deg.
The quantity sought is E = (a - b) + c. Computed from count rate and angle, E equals 14.7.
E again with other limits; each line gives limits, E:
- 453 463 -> 15.1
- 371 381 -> 15.3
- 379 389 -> 15.9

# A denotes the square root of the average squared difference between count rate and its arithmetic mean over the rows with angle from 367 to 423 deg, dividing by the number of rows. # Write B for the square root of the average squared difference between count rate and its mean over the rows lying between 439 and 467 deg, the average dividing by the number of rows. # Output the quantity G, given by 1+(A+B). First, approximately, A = 0.252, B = 0.16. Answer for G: 1.416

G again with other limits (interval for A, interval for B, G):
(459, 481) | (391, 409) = 1.422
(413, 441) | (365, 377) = 1.270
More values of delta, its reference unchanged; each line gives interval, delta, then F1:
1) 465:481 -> 3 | 3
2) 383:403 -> 0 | 0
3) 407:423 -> 2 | 2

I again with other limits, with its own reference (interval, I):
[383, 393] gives -0.24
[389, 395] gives -0.16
